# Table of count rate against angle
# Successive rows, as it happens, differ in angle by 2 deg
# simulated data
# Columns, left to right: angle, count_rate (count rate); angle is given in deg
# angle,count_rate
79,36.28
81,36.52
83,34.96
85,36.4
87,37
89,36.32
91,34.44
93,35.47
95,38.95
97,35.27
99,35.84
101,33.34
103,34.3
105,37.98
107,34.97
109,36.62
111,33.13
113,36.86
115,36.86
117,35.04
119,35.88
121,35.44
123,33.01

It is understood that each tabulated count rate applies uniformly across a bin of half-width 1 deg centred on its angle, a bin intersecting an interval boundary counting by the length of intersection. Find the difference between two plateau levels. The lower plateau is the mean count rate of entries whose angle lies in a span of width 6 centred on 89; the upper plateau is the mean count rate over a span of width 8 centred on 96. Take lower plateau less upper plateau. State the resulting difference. -0.46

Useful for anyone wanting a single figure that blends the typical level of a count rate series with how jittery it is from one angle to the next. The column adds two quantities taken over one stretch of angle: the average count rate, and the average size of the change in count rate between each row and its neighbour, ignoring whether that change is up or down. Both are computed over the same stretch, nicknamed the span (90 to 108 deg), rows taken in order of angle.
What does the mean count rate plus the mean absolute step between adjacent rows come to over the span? 38.0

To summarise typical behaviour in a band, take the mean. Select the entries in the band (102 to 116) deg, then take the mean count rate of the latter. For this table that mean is 35.8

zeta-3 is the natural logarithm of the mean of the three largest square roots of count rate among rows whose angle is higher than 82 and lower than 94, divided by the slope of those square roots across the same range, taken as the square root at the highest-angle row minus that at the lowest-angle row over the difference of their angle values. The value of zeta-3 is 7.25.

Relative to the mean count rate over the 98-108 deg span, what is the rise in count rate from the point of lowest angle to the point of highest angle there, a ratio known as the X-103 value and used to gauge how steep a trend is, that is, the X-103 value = -0.02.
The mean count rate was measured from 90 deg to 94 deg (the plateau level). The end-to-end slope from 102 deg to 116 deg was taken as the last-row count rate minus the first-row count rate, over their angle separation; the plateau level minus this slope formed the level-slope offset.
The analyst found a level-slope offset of 34.7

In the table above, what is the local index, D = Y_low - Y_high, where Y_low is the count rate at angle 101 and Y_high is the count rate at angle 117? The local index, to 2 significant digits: -1.7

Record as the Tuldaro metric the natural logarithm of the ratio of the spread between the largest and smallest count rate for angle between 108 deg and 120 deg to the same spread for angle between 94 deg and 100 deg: 0.013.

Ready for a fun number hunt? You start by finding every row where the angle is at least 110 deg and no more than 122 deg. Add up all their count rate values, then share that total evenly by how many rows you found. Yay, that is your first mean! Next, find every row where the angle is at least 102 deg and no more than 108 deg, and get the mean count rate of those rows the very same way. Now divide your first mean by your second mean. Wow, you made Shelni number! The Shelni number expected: 0.99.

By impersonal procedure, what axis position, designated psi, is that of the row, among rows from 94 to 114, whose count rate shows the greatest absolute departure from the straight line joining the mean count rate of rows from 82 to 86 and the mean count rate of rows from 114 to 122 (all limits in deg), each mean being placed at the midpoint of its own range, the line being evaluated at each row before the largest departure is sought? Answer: 95 deg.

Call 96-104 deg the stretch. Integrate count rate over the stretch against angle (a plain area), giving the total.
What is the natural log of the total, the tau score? 5.626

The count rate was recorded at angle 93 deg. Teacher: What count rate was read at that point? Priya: 35.47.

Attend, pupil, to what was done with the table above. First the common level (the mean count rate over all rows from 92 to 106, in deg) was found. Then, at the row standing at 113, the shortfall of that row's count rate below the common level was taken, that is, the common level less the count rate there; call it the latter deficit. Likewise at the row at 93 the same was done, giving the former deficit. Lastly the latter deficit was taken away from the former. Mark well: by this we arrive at 1.4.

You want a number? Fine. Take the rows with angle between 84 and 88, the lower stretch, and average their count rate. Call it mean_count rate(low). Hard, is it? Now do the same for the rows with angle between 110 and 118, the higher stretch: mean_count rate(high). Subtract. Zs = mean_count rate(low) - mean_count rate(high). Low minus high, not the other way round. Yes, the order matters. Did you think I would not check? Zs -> 1.2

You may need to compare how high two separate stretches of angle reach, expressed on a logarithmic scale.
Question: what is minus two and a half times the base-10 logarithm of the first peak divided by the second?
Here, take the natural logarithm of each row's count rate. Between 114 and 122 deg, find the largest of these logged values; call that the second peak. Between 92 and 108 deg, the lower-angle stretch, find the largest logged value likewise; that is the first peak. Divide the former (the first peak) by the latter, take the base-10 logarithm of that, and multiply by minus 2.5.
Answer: -0.016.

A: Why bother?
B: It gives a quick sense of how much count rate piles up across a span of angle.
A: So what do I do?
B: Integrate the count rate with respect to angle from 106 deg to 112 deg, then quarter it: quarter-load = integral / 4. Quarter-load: 52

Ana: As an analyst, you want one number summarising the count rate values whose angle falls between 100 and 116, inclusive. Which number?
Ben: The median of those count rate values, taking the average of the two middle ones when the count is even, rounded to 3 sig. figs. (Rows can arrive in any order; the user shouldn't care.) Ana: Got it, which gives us 35.8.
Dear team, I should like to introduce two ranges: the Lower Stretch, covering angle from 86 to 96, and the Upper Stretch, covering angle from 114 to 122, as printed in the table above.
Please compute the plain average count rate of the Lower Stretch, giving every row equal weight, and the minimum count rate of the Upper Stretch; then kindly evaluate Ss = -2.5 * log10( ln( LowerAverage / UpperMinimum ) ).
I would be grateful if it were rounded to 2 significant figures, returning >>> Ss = 3.5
